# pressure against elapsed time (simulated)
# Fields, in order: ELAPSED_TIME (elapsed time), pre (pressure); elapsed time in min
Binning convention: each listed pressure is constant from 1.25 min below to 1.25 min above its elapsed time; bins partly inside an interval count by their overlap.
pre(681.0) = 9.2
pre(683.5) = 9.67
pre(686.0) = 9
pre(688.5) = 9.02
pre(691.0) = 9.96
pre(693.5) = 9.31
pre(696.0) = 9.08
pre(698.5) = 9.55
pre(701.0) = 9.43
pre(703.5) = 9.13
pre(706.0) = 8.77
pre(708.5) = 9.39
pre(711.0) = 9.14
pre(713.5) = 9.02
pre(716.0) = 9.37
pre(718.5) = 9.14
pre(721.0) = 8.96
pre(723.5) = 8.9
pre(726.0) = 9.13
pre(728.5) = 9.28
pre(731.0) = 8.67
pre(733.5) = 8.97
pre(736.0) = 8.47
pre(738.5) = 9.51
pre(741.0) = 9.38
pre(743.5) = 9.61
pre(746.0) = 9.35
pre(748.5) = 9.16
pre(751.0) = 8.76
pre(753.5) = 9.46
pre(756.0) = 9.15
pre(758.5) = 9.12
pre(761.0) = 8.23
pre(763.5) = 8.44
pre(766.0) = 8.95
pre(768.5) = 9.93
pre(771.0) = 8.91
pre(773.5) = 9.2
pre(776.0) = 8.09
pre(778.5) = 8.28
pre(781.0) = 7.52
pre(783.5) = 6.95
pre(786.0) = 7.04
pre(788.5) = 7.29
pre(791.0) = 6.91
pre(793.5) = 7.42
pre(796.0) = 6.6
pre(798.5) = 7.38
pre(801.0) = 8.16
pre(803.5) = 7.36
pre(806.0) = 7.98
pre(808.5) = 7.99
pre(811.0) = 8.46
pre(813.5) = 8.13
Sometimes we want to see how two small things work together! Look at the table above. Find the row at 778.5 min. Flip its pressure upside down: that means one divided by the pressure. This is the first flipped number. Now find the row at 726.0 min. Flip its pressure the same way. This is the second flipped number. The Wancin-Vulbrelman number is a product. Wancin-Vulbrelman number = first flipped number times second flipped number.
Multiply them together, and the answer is 0.0132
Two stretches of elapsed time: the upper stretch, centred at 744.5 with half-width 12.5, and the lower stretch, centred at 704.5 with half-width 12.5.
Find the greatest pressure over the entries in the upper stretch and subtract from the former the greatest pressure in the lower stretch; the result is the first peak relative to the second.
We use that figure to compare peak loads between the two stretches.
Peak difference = 0.06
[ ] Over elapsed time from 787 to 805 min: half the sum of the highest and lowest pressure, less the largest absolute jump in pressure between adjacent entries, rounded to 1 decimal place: 6.6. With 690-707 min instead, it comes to 8.7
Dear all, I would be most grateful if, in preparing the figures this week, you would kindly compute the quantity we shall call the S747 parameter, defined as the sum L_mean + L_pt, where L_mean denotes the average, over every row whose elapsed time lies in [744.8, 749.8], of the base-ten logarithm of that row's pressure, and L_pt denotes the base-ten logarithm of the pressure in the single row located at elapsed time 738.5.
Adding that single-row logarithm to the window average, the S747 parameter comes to 1.94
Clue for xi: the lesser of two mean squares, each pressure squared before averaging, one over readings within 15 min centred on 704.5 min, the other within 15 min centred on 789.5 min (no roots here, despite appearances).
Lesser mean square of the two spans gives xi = 50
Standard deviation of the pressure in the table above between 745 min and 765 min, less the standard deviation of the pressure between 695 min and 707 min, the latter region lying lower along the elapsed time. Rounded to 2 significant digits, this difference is 0.13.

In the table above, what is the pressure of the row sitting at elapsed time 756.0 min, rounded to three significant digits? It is 9.15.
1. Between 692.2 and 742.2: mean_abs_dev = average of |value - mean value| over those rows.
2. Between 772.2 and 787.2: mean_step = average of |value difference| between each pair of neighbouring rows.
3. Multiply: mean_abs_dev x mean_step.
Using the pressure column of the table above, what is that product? 0.12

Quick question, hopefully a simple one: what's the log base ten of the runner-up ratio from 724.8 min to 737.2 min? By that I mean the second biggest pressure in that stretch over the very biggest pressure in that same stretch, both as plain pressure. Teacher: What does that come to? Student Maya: -0.007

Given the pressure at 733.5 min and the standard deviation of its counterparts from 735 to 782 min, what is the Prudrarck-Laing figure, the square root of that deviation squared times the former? 1.8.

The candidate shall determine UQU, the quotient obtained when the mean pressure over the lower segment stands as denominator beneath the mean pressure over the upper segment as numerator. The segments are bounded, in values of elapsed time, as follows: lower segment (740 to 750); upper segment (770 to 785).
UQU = 0.87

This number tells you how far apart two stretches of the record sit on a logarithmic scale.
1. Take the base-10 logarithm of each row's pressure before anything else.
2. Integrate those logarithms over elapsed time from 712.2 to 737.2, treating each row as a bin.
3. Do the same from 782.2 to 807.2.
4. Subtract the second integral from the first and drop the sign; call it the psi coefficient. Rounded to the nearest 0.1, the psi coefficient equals 2.3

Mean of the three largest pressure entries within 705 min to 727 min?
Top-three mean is 9.3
